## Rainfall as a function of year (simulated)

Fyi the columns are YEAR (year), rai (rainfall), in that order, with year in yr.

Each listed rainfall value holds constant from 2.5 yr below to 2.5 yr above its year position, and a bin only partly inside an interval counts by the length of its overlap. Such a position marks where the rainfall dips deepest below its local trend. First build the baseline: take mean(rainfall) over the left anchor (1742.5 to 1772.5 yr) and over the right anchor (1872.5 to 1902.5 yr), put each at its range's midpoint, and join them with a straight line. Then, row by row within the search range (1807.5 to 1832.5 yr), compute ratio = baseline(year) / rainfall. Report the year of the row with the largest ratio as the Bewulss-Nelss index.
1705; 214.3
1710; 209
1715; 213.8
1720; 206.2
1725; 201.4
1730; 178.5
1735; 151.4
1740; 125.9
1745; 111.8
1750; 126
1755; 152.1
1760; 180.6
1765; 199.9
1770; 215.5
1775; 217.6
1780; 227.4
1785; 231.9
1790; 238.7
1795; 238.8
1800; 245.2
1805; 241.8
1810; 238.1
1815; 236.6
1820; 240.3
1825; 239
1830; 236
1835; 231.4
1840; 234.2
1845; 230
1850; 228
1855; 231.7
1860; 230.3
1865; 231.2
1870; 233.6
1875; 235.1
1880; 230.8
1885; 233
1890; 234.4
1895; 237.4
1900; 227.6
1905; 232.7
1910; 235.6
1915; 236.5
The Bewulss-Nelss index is 1830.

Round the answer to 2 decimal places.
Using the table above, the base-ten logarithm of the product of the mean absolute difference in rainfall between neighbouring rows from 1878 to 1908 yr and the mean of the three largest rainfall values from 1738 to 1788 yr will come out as 2.99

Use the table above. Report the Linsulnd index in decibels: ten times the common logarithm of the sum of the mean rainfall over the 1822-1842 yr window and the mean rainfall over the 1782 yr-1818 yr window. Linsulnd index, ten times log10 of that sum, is 26.8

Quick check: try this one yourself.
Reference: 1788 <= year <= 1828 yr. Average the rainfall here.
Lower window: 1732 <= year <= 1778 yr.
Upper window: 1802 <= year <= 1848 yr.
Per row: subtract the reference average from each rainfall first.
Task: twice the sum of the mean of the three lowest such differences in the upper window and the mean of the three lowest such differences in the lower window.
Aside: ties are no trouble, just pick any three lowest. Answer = -253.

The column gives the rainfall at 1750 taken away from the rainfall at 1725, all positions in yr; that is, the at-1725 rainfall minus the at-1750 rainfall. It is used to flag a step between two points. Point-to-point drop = 75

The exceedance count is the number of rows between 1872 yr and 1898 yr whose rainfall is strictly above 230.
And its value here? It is 5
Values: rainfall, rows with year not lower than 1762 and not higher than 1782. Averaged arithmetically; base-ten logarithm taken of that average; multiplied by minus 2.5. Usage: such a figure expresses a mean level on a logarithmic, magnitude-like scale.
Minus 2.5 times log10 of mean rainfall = -5.83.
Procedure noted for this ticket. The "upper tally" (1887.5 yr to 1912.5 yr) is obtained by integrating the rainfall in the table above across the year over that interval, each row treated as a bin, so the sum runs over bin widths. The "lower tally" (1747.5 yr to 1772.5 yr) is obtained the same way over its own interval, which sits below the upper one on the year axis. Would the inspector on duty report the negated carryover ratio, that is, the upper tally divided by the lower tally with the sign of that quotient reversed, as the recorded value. -1.34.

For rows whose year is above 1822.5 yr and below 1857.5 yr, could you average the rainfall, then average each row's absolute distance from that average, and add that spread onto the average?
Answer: 236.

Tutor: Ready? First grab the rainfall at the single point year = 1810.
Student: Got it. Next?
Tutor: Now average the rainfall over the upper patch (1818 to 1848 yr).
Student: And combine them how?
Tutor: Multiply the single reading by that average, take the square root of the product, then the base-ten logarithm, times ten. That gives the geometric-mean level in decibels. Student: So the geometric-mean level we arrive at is 23.7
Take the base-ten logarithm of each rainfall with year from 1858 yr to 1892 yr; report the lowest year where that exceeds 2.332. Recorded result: 1860 yr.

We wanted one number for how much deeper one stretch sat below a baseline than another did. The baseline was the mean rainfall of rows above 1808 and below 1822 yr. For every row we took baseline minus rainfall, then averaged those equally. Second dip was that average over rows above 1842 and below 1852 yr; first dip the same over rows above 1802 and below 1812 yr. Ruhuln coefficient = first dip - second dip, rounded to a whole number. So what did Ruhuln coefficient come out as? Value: -11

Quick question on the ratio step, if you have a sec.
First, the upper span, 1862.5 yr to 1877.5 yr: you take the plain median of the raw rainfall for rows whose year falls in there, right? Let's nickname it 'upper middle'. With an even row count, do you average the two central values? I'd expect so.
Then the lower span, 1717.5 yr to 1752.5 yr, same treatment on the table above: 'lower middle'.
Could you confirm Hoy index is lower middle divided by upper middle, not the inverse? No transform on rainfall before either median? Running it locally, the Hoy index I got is 0.65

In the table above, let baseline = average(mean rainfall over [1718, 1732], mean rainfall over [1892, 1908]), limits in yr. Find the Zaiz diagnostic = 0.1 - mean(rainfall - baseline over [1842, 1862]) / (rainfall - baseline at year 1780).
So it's -1.1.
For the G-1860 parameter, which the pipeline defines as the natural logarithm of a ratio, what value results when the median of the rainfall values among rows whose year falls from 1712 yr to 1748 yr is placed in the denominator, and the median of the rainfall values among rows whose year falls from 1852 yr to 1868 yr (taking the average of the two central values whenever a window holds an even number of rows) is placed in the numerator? 0.26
